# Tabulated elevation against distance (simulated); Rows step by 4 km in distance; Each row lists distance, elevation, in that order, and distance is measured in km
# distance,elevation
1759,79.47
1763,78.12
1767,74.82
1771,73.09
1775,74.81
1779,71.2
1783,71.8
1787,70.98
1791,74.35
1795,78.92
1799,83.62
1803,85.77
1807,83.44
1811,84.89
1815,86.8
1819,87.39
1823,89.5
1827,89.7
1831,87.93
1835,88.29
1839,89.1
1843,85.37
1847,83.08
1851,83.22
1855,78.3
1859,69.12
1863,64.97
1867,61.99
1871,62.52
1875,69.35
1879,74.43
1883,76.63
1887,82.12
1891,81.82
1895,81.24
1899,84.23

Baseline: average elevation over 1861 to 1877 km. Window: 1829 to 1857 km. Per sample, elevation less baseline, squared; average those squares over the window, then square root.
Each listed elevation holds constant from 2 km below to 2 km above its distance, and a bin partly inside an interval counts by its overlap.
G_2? 21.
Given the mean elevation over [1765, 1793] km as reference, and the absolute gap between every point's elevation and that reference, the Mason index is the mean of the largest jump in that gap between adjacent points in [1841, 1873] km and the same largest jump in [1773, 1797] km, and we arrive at 4.7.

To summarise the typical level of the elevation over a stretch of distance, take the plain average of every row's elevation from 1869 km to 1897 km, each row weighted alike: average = 75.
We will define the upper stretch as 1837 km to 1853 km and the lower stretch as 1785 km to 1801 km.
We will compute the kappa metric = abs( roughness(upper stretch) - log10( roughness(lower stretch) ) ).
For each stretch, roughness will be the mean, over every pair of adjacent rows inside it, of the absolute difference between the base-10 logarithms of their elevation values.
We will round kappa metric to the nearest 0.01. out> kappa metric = 1.64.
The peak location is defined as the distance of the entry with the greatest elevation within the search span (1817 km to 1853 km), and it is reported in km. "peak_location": 1827 km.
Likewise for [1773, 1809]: 1803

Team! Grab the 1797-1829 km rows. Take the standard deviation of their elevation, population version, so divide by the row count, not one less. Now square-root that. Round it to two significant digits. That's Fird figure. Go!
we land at 1.5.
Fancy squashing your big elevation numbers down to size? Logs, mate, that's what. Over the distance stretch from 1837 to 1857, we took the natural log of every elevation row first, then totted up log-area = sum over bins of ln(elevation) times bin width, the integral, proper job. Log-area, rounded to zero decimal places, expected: 89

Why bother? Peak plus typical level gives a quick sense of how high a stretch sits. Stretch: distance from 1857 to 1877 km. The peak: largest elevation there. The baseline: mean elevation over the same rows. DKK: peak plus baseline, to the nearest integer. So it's 135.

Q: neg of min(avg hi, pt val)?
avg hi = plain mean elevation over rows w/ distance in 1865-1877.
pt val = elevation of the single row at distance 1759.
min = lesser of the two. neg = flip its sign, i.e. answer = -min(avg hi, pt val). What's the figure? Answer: -64.6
